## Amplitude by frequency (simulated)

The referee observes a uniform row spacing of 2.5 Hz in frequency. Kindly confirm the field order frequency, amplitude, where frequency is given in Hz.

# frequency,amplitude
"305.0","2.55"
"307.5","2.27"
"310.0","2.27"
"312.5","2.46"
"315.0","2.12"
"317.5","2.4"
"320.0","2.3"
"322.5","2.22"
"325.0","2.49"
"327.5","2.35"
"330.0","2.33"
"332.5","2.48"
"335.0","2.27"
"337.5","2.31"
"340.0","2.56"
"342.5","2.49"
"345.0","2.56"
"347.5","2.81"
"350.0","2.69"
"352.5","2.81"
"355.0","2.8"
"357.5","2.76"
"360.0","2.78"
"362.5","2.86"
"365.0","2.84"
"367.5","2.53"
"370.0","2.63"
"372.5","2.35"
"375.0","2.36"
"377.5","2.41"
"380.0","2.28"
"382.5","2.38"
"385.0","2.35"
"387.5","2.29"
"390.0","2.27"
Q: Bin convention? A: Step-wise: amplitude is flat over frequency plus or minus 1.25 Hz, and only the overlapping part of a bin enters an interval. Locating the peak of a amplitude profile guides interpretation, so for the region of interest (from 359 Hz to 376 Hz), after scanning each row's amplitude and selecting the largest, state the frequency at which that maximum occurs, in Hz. 362.5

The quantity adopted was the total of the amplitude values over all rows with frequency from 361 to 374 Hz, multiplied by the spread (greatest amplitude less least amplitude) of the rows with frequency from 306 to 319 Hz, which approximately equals 4.5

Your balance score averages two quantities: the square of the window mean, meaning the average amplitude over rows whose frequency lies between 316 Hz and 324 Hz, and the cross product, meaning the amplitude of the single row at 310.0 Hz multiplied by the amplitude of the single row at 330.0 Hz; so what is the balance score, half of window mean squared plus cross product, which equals 5.30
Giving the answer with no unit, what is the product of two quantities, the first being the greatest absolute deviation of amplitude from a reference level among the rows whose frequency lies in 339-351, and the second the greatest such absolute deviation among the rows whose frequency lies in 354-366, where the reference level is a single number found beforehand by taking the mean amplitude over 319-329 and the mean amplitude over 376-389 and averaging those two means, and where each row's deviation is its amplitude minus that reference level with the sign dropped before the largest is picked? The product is 0.24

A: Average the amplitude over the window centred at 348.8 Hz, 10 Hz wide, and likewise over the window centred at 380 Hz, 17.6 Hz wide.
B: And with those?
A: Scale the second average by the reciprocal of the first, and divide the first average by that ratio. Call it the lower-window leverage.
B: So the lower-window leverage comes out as 3.15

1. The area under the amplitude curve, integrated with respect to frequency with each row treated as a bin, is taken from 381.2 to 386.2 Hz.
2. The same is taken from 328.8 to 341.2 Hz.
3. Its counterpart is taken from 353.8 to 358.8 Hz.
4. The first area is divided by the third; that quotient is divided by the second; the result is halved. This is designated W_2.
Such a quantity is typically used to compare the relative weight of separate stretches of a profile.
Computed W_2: 0.014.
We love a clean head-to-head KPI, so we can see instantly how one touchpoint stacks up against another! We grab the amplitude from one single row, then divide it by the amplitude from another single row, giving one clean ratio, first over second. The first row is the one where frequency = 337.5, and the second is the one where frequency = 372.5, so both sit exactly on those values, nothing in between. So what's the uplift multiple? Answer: 0.98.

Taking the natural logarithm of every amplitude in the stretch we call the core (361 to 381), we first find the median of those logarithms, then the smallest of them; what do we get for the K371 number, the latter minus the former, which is -0.080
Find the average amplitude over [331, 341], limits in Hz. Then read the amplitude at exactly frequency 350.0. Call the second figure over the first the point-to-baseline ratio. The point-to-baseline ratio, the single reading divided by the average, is 1.12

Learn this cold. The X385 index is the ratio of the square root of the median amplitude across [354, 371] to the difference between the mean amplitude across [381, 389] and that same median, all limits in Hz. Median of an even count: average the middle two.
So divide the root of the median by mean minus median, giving -4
